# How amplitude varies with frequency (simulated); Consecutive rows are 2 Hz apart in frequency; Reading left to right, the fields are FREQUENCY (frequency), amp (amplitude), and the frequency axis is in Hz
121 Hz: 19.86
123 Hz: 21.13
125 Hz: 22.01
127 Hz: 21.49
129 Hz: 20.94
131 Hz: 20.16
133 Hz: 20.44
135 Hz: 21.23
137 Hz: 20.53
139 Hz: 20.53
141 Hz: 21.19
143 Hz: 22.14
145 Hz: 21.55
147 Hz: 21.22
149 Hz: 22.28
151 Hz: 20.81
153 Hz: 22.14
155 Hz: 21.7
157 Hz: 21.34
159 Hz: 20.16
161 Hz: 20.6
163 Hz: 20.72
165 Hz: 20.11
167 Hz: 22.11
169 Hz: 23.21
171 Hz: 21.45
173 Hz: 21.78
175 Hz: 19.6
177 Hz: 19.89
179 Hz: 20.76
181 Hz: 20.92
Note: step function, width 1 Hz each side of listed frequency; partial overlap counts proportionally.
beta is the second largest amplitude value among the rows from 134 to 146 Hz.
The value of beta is 21.55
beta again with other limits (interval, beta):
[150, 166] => 21.7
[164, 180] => 22.11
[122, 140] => 21.49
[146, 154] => 22.14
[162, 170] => 22.11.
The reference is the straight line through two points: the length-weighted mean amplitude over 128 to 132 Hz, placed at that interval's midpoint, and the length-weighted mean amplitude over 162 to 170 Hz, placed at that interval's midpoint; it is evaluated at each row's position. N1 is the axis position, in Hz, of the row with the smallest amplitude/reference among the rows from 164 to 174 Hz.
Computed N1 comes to 165 Hz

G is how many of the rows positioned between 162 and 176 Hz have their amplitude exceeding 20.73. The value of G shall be 4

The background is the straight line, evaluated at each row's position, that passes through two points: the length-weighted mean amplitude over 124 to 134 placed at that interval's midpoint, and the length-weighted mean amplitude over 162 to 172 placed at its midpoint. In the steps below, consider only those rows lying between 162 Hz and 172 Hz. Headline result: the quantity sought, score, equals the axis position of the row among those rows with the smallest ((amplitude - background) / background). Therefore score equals 165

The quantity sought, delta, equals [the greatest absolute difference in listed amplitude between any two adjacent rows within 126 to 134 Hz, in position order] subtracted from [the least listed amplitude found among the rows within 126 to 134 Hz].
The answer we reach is 19.4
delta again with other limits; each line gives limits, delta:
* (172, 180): 17.4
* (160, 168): 18.1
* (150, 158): 19.5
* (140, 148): 20.2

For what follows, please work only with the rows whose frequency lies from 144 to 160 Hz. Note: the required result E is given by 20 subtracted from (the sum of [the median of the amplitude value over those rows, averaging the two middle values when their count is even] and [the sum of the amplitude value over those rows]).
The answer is 173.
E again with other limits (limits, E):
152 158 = 67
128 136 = 83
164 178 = 150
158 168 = 104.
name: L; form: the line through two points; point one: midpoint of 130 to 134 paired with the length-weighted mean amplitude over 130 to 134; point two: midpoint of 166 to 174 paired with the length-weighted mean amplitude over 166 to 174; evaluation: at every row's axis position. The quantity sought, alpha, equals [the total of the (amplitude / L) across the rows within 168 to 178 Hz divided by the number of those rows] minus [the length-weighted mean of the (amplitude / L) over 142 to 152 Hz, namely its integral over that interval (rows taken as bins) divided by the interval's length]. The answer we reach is -0.076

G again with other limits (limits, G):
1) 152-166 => 3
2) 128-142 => 3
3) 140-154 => 7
